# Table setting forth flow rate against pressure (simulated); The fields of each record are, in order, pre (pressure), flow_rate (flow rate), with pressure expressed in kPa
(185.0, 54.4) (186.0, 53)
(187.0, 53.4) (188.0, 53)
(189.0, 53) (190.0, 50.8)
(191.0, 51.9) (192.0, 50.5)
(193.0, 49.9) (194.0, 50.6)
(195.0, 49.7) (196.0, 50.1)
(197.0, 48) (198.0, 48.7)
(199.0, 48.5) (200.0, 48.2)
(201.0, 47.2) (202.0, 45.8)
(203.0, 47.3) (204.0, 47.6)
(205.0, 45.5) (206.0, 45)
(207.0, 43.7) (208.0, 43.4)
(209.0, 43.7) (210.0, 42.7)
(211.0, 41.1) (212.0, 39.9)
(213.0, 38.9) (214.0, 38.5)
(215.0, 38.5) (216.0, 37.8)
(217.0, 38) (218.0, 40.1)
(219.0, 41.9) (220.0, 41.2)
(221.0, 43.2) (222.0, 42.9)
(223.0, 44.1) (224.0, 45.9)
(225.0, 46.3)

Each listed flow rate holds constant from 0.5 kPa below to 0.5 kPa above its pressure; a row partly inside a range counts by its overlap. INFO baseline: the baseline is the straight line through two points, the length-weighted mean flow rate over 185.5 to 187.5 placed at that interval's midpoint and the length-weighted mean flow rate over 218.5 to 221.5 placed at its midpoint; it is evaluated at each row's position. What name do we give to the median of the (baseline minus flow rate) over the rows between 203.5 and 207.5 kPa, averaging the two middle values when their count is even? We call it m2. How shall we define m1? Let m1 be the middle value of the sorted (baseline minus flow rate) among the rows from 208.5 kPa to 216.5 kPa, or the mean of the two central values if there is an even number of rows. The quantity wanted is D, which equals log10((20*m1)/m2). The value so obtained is 1.79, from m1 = 5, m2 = 1.7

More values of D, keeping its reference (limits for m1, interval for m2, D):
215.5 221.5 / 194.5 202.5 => 1.72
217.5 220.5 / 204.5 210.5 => 0.88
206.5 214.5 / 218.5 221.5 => 2.10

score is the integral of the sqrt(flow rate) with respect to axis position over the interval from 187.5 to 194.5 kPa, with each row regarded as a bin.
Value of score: 50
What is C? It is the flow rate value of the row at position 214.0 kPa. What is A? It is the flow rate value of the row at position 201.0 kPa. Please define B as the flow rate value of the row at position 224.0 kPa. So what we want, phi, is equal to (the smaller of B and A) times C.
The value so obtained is 1767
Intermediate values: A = 47.2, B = 45.9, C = 38.5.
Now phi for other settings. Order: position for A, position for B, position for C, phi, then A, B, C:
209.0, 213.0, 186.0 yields 2062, 43.7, 38.9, 53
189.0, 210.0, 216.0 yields 1614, 53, 42.7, 37.8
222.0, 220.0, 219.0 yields 1726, 42.9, 41.2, 41.9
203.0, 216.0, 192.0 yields 1909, 47.3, 37.8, 50.5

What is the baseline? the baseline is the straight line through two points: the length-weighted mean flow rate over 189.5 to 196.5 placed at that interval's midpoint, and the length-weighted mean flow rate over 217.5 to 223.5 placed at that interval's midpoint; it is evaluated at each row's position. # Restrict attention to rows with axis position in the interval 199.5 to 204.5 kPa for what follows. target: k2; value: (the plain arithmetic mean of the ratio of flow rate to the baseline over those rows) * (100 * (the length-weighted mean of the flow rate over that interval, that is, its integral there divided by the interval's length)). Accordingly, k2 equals 4665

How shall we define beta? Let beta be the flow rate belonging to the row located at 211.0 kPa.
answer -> 41.1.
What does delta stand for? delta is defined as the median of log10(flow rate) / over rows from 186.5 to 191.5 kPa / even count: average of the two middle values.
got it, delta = 1.72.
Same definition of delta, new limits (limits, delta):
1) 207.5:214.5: 1.61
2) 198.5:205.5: 1.67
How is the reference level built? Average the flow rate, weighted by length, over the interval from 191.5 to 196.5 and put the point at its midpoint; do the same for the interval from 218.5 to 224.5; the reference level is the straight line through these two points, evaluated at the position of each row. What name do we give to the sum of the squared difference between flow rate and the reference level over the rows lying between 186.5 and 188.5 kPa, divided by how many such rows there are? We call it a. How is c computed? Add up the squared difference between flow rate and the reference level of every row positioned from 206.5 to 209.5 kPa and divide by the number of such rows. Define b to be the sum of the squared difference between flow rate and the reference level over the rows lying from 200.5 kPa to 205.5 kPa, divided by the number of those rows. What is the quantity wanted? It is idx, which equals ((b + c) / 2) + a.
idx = 8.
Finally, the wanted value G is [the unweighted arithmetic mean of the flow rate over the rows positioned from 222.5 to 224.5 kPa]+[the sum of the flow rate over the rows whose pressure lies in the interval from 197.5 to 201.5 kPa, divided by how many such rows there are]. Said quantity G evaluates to 93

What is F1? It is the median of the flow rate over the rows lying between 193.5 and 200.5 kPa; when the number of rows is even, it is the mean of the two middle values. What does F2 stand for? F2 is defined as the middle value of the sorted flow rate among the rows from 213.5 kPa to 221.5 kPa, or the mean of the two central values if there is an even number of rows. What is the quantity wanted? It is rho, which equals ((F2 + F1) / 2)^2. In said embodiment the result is 1936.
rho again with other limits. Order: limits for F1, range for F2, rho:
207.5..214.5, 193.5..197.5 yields 2070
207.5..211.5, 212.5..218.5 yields 1663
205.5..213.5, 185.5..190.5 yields 2306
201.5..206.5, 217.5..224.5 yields 1967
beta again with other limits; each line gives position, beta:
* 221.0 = 43.2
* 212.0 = 39.9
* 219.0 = 41.9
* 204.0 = 47.6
